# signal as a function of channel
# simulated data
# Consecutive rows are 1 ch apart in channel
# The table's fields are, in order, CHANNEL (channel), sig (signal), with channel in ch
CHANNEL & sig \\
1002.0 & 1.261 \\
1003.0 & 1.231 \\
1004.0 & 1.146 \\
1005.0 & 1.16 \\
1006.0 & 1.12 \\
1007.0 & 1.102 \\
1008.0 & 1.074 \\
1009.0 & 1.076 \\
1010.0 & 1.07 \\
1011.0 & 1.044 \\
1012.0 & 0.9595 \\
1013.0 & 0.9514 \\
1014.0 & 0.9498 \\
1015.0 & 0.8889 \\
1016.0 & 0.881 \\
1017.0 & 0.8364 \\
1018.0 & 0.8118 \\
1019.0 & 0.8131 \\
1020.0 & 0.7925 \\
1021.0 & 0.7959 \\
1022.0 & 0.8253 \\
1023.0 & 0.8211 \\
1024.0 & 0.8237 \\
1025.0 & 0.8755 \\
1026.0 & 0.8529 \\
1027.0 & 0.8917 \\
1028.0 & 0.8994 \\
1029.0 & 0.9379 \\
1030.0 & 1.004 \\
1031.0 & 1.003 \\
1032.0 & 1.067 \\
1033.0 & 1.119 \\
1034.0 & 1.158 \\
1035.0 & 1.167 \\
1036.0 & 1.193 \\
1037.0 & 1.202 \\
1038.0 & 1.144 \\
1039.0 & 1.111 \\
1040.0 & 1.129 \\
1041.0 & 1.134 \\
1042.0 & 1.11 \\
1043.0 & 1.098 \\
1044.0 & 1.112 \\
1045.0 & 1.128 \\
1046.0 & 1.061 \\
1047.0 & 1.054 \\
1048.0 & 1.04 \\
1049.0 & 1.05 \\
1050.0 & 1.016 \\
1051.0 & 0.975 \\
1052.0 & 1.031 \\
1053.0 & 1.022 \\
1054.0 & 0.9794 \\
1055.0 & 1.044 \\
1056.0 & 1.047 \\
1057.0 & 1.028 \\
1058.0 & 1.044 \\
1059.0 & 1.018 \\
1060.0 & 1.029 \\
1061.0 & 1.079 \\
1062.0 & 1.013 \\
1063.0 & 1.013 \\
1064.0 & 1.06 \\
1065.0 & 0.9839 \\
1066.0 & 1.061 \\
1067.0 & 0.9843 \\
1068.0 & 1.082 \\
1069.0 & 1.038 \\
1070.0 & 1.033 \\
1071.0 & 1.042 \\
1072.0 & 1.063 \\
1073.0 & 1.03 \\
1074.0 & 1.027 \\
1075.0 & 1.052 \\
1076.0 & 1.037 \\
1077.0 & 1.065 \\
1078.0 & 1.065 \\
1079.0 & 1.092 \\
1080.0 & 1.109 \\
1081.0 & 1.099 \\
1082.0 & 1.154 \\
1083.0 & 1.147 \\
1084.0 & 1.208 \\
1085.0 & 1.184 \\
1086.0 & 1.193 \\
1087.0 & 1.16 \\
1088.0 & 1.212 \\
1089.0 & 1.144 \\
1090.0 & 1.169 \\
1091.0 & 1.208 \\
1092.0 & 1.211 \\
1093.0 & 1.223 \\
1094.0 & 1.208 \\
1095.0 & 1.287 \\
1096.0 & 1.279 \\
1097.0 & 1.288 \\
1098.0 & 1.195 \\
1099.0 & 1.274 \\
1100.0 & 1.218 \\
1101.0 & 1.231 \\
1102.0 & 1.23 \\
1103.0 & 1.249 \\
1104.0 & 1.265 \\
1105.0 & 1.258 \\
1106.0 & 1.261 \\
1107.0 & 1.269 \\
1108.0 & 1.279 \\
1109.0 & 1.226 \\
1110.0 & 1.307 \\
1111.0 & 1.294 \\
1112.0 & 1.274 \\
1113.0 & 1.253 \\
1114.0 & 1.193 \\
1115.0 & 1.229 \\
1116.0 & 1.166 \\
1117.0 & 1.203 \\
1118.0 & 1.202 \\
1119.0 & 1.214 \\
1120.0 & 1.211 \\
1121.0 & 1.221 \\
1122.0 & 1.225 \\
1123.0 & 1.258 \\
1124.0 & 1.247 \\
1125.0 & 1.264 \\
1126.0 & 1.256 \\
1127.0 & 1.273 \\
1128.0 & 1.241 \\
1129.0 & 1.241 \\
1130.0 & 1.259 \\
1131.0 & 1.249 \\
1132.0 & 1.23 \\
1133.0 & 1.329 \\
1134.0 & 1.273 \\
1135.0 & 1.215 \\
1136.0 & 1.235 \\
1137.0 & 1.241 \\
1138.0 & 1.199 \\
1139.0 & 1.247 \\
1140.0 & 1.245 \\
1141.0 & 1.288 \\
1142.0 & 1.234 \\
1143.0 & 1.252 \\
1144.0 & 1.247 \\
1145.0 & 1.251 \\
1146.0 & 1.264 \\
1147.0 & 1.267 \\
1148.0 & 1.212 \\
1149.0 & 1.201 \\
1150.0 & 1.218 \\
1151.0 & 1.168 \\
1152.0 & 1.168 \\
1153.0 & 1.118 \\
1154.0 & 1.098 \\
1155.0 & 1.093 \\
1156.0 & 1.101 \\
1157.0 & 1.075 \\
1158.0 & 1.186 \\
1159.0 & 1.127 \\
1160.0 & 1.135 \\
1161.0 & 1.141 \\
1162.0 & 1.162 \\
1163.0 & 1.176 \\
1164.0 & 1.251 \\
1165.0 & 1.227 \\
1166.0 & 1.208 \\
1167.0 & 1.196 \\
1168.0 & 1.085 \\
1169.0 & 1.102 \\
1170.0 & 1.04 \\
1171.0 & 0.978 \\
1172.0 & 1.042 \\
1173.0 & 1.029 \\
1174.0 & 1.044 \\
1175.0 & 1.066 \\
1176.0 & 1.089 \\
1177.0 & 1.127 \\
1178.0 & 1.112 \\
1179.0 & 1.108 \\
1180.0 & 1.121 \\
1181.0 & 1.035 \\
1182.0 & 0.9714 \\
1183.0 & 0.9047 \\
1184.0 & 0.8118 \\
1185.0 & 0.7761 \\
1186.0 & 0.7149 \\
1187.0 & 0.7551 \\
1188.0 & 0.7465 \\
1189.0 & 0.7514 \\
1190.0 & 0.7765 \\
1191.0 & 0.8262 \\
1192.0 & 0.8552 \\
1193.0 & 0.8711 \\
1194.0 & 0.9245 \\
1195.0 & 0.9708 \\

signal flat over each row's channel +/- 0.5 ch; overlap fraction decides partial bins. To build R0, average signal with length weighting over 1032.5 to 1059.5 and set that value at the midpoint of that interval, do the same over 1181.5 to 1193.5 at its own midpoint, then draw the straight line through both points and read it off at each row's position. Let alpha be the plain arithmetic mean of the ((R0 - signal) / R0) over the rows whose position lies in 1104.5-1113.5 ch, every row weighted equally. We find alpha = -0.32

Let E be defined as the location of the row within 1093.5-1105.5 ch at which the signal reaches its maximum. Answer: 1097.0 ch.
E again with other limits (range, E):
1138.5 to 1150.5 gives 1141.0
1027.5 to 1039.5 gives 1037.0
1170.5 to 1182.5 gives 1177.0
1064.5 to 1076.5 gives 1068.0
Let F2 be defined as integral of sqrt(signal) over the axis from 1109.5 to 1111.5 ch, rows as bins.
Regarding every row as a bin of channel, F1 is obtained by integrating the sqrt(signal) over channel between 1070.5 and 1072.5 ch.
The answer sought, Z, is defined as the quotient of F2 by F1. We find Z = 1.11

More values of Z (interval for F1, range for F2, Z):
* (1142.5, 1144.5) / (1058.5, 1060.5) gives 0.91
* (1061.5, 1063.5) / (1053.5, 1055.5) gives 1.00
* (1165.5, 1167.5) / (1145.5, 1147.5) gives 1.03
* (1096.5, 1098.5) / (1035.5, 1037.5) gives 0.98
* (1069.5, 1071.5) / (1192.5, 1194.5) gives 0.93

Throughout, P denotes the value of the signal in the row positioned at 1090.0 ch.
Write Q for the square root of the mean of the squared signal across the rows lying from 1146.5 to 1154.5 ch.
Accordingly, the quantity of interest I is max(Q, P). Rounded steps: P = 1.169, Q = 1.18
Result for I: 1.18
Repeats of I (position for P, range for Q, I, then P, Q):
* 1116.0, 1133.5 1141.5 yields 1.24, 1.166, 1.24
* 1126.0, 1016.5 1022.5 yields 1.26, 1.256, 0.81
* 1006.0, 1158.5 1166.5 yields 1.18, 1.12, 1.18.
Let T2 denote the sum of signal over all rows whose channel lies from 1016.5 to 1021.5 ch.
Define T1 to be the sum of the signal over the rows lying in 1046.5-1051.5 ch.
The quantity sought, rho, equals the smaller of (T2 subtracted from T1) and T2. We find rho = 1.09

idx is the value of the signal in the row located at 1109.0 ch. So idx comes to 1.226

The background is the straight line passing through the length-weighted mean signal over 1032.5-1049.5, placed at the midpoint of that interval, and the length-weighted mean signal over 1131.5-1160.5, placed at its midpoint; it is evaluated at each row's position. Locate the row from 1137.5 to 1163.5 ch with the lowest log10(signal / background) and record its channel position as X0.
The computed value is 1157.0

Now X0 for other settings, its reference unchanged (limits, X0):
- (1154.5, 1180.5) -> 1171.0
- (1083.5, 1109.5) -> 1089.0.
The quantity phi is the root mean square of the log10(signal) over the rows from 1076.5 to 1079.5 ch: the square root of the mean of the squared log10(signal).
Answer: 0.03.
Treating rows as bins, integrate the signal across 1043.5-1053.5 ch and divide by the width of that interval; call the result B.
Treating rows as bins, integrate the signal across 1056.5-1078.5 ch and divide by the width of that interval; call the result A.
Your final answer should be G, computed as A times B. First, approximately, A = 1.04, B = 1.05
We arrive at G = 1.09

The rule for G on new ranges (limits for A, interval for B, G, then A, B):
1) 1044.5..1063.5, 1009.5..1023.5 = 0.92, 1.04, 0.89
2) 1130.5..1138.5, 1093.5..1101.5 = 1.55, 1.25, 1.25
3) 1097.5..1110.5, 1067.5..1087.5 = 1.37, 1.25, 1.09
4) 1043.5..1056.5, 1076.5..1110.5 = 1.26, 1.04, 1.20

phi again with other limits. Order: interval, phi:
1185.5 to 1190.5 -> 0.13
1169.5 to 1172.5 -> 0.02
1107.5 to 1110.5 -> 0.10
